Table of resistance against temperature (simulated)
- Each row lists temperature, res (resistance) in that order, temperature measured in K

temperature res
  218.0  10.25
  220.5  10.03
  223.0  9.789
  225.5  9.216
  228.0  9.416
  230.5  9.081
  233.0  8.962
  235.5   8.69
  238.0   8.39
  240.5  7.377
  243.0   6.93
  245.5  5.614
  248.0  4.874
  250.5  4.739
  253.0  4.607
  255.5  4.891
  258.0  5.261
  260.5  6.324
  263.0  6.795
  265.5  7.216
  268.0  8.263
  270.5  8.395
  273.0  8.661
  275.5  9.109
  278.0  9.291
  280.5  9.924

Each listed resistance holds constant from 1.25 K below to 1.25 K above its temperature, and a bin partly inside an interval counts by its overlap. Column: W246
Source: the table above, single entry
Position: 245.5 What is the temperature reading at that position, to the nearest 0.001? 5.614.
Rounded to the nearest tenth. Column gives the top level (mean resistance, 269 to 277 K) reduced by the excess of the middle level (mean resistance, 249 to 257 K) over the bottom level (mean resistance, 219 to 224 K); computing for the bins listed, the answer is 13.9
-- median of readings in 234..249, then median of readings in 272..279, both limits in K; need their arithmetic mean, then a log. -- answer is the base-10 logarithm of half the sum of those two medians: 0.910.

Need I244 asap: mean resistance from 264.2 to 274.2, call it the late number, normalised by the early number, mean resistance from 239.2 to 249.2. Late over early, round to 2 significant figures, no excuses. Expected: 1.3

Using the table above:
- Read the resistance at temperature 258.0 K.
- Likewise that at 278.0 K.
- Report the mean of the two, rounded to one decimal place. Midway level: 7.3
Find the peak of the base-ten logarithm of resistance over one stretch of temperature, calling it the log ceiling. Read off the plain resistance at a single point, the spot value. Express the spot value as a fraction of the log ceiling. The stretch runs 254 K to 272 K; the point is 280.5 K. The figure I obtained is 10.7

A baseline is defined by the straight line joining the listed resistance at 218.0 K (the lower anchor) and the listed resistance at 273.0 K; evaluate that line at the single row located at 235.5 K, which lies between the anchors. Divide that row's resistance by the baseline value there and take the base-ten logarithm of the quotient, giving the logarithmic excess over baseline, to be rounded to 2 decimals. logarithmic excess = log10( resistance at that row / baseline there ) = -0.05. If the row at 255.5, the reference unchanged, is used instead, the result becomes -0.27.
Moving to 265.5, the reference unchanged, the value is -0.09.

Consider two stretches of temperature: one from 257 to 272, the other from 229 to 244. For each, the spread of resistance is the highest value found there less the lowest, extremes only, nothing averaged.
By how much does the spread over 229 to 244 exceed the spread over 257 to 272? -0.98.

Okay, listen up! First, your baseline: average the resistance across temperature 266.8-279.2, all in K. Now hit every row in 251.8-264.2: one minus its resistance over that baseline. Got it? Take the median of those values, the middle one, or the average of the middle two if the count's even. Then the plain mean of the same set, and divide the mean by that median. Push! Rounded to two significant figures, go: 0.91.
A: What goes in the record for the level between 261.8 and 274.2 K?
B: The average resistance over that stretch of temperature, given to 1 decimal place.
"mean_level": 7.9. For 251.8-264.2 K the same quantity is 5.6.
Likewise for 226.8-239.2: 8.9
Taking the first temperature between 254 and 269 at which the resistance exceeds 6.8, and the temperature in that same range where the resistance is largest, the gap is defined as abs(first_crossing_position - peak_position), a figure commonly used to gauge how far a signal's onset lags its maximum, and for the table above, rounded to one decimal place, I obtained 2.5 K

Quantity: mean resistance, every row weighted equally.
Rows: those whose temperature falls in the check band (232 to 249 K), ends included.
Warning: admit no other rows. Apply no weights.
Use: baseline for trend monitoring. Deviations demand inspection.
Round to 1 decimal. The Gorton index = 7.3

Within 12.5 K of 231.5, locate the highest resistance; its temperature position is 220.5 K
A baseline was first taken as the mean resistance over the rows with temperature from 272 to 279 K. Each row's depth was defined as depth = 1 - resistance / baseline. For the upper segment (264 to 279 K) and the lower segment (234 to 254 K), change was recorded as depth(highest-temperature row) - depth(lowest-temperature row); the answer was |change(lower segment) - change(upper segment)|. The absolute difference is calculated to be 0.68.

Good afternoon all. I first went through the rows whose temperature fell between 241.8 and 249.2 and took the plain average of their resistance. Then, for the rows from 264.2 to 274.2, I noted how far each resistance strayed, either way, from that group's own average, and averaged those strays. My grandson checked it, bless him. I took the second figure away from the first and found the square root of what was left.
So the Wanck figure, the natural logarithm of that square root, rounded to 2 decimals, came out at 0.84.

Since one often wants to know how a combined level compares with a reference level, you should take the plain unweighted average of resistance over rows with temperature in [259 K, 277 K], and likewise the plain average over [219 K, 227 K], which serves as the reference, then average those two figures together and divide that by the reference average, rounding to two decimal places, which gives 0.90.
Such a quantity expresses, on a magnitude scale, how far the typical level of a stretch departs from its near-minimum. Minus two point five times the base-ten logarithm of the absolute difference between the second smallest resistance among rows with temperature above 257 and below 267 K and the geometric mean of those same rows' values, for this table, 3.8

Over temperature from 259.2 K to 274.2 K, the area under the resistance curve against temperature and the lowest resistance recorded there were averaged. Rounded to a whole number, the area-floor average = 60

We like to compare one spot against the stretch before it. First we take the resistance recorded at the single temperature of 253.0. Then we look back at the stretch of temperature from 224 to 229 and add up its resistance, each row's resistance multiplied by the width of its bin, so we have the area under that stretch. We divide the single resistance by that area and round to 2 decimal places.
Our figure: 0.10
